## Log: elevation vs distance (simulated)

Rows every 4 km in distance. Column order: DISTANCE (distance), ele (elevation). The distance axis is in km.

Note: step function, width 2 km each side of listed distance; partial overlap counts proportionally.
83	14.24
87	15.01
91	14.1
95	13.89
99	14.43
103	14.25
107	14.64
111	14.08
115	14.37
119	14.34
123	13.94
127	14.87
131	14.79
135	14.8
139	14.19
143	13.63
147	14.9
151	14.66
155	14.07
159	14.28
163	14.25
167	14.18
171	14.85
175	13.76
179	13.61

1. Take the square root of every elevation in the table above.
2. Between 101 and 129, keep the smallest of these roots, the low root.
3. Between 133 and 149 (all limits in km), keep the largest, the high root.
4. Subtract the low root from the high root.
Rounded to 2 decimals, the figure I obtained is 0.13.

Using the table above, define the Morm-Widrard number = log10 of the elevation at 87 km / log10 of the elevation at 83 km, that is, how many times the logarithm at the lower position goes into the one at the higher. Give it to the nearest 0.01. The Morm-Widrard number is 1.02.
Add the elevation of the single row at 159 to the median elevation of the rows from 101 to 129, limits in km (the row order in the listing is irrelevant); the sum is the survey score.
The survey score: 28.62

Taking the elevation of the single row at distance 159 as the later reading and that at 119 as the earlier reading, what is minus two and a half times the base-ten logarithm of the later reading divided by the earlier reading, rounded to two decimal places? 0.00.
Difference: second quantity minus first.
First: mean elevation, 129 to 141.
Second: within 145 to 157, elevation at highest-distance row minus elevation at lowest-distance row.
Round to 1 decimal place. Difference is -15.4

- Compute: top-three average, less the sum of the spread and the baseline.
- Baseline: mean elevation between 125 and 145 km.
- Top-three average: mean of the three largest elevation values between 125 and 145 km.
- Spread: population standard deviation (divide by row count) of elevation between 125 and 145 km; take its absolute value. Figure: -0.12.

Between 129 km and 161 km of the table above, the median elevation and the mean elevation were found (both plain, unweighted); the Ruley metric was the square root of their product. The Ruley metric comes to 14.44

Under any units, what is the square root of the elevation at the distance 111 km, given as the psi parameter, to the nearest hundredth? 3.75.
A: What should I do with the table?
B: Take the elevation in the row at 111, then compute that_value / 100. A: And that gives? 0.141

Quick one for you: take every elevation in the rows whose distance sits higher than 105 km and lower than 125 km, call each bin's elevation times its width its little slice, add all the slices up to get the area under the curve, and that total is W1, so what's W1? 285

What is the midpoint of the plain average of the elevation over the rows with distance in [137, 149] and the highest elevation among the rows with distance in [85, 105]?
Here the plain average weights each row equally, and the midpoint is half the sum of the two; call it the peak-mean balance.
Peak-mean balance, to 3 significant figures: 14.6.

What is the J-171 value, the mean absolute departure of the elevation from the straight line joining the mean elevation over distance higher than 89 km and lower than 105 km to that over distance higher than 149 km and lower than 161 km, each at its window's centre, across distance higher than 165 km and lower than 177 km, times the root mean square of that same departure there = 0.20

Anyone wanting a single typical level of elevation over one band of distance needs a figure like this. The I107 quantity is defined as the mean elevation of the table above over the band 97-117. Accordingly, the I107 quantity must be 14.35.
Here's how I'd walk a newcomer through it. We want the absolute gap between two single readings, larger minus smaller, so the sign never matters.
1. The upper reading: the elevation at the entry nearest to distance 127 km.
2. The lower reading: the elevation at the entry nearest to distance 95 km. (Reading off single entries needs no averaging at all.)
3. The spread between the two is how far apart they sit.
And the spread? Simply 1.0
